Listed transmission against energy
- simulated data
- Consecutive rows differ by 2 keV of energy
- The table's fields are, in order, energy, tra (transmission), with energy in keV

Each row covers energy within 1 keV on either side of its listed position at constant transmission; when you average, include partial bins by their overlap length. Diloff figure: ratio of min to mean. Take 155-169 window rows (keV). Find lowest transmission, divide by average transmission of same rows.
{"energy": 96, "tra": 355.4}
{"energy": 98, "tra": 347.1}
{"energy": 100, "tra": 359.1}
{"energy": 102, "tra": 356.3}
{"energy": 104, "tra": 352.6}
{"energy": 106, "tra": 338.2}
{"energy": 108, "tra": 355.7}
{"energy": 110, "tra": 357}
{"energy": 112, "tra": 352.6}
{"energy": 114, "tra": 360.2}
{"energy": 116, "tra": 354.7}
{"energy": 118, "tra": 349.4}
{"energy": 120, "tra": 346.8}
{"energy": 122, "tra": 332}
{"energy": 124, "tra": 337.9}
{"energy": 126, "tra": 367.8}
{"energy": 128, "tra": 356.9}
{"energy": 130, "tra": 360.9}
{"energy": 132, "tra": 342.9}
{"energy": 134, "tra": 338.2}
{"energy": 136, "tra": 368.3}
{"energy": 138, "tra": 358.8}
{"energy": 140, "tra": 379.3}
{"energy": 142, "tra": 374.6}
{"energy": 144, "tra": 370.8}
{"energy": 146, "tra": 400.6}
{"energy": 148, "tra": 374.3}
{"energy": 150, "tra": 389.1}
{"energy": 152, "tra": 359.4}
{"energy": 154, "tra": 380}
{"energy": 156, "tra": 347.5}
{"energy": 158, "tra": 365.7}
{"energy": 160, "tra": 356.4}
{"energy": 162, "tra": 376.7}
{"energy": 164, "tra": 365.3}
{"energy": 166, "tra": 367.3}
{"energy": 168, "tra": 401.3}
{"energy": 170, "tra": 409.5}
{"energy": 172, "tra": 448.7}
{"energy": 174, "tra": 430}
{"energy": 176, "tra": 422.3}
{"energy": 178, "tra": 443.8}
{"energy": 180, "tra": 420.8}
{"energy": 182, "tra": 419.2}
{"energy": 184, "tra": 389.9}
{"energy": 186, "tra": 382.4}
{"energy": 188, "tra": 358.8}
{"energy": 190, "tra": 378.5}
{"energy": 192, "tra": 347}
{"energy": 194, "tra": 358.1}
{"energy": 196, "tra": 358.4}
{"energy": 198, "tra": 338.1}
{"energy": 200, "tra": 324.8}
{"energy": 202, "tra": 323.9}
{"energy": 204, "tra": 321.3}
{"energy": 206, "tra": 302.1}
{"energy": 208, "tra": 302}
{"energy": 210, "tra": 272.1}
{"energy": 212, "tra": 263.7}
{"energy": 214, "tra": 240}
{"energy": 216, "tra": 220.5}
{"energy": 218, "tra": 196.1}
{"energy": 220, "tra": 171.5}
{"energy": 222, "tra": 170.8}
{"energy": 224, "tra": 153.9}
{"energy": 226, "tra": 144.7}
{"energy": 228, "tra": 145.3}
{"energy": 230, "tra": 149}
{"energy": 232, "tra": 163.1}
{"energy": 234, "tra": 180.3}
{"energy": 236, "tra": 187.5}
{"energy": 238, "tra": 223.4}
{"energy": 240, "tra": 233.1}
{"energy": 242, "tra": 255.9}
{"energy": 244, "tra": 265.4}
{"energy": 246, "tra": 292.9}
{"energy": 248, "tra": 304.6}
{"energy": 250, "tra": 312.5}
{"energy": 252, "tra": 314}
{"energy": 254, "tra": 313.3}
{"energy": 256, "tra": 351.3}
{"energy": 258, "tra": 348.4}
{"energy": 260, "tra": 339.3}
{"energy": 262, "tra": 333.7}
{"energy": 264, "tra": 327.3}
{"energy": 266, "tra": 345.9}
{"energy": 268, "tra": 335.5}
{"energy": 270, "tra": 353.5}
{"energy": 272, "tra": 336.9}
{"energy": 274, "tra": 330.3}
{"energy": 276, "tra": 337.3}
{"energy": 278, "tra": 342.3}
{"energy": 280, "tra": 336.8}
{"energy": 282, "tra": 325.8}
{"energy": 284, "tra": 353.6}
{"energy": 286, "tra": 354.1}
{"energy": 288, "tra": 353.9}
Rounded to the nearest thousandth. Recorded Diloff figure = 0.943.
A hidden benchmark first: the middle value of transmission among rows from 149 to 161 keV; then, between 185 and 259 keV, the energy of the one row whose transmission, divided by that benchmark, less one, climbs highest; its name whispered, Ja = 186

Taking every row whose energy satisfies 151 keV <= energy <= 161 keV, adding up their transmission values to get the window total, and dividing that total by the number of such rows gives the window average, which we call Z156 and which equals 362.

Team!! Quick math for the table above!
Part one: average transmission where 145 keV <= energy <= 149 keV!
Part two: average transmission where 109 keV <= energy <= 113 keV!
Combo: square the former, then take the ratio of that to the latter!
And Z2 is 423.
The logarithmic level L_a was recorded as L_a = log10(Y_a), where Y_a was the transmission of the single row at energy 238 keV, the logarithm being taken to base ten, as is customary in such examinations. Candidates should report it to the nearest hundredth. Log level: 2.35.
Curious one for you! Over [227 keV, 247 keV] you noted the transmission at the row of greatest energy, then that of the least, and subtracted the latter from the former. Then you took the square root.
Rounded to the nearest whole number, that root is 12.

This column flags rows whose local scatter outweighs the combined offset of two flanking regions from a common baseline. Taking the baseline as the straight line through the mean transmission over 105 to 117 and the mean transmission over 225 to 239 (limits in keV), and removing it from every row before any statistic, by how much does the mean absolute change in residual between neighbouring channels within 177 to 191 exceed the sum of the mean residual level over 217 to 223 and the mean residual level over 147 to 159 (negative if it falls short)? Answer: -55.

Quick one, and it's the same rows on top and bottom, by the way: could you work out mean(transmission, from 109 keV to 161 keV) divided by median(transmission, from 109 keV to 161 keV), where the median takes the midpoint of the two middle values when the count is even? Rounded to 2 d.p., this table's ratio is 1.00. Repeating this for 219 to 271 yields 0.93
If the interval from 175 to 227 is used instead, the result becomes 0.95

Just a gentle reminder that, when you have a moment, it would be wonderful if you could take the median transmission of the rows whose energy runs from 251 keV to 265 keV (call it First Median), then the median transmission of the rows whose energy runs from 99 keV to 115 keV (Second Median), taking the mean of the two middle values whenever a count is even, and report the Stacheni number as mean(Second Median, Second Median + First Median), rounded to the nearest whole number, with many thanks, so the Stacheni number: 523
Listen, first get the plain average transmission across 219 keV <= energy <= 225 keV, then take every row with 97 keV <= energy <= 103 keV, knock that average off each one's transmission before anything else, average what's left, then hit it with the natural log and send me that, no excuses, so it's 5.241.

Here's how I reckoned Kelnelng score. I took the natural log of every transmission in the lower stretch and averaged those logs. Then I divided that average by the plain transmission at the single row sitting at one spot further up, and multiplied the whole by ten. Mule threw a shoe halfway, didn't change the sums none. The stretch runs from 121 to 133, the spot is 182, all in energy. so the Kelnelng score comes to 0.14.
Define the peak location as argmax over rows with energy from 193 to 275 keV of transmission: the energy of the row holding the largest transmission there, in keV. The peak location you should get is 196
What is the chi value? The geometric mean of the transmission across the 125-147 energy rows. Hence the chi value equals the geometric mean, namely 365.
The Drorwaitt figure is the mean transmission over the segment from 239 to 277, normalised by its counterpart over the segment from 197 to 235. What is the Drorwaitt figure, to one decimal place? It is 1.4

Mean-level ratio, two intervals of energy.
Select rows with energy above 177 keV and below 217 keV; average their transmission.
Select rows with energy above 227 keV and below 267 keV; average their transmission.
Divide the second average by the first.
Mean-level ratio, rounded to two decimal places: 0.80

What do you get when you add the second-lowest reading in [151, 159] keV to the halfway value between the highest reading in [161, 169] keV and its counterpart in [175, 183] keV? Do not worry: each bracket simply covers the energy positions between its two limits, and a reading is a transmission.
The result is 782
